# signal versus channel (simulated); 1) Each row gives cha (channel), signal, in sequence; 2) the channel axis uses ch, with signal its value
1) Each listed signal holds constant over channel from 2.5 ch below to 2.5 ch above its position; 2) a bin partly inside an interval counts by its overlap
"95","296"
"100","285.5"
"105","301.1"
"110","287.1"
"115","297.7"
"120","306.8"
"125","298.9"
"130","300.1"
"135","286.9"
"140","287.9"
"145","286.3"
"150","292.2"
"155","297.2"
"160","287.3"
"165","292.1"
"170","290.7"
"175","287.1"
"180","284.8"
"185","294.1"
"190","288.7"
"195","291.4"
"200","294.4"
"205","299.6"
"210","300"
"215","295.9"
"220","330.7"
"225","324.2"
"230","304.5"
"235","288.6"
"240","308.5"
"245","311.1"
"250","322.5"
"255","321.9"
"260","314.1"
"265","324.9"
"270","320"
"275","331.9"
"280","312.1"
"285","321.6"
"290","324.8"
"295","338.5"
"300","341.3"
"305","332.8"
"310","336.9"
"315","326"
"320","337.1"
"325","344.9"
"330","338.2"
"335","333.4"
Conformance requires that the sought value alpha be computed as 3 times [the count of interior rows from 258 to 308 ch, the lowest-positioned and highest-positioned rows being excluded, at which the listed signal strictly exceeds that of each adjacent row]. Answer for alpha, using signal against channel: 9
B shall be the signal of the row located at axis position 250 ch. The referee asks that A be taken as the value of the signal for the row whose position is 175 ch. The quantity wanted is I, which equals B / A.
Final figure 1.12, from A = 287.1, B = 322.5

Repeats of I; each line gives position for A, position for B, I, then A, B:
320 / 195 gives 0.86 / 337.1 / 291.4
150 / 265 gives 1.11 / 292.2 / 324.9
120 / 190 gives 0.94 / 306.8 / 288.7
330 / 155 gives 0.88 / 338.2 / 297.2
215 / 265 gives 1.10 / 295.9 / 324.9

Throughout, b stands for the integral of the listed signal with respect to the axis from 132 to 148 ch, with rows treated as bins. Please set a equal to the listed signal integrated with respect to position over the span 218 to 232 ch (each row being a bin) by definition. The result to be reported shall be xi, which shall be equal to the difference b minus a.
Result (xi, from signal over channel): 122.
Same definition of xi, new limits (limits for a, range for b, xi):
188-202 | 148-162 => 13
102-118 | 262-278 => 471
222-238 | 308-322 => -243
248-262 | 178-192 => -423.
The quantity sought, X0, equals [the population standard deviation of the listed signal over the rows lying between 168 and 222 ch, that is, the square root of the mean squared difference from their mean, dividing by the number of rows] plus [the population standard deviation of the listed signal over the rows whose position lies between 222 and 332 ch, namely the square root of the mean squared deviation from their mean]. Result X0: 25.2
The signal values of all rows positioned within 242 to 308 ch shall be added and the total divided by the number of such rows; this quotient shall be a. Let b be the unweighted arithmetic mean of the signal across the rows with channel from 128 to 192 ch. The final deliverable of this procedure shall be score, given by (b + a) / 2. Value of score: 307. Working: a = 324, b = 290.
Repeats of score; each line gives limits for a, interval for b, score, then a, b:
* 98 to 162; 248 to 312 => 310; 293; 326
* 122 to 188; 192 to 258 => 299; 291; 307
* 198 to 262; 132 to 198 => 299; 309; 290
